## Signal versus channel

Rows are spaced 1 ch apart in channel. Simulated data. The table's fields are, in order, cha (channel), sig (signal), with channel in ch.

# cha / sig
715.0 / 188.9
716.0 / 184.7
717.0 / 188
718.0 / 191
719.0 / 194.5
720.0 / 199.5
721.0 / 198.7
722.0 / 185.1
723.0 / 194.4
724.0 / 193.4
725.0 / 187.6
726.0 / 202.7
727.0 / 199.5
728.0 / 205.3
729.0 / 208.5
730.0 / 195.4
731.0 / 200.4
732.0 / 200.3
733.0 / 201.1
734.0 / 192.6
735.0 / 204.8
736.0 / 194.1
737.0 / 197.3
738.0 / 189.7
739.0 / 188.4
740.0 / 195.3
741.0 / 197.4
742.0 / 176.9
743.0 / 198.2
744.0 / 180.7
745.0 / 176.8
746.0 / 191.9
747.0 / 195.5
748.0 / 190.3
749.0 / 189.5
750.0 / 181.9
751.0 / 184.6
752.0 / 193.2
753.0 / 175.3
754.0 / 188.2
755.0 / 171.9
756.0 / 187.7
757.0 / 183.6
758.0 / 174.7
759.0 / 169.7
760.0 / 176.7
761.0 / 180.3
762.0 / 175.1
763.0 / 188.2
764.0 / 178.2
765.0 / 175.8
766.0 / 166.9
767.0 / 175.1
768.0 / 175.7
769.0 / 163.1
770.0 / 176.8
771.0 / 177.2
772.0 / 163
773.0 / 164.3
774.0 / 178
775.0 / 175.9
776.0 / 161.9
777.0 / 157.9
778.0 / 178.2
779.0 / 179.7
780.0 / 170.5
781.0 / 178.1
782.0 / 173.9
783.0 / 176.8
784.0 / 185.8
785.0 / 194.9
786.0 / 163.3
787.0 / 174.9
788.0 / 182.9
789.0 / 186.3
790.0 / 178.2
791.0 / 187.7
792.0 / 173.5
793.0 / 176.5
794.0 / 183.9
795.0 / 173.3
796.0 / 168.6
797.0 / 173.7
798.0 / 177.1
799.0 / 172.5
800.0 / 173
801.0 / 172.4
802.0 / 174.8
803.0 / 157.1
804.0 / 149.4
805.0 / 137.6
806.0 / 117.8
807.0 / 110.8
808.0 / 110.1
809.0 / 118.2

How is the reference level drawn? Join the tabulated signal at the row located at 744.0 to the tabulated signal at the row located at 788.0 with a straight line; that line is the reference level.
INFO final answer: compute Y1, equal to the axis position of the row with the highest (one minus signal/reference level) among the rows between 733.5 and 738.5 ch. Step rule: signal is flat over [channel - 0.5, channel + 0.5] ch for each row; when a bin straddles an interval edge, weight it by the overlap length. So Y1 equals 738.0 ch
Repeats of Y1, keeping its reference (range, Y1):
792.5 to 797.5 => 796.0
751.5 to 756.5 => 755.0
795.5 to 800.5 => 796.0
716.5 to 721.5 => 717.0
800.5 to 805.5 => 805.0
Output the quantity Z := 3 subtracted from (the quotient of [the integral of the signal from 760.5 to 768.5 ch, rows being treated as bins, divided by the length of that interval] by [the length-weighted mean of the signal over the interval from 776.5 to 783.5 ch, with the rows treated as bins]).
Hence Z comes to -1.98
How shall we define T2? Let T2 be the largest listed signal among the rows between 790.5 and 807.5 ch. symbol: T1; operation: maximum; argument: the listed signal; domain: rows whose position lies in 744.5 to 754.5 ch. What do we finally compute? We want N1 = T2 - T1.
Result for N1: -8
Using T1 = 195.5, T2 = 187.7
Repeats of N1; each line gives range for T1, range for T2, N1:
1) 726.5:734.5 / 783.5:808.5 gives -14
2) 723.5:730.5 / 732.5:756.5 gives -4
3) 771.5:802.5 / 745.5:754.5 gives 1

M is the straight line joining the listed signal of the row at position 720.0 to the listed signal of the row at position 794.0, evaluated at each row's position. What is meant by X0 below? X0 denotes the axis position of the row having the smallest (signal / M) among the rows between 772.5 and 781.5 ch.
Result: 777.0 ch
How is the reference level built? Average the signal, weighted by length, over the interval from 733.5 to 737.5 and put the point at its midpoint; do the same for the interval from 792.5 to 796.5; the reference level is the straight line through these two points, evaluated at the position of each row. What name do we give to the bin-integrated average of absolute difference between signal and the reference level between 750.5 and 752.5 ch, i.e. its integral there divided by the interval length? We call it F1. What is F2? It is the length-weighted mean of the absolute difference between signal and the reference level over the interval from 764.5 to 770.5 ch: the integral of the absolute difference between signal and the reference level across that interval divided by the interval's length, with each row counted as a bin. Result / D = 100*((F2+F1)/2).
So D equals 886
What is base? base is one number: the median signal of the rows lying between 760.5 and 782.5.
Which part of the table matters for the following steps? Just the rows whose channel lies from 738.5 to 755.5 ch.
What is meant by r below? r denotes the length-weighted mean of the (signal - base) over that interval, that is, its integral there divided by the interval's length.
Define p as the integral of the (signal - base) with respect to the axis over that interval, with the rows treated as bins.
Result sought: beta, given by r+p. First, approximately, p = 188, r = 11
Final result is 199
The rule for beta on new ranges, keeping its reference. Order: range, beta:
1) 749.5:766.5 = 68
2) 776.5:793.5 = 33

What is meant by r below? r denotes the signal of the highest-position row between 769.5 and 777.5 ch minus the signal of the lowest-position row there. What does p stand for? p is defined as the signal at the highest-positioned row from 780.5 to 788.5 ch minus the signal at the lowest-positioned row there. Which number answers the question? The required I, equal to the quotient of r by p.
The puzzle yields -4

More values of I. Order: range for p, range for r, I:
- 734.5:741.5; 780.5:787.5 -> 0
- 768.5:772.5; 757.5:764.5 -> -35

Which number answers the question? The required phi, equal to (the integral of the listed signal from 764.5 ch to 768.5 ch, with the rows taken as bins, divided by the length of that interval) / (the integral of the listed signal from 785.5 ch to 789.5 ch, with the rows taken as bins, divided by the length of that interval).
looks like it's 0.98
